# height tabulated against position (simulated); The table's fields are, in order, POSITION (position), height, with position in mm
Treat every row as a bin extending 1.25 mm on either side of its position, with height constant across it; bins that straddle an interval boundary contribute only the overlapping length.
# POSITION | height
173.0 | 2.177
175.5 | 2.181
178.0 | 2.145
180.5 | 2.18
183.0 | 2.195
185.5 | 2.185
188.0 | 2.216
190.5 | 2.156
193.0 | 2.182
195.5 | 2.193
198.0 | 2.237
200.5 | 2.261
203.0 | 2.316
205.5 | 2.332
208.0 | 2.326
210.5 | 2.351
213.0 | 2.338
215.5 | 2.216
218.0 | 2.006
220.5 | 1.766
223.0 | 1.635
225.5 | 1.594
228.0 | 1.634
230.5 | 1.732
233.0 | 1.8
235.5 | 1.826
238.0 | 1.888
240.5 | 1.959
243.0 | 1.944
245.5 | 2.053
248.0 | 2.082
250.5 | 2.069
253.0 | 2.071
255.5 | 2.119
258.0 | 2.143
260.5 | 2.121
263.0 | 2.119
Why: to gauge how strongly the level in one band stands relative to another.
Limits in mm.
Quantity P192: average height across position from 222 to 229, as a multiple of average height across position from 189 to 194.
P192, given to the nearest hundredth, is 0.75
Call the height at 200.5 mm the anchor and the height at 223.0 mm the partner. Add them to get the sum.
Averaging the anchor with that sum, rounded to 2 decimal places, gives 3.08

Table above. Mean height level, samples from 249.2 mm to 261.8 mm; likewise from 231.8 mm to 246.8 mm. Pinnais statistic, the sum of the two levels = 4.02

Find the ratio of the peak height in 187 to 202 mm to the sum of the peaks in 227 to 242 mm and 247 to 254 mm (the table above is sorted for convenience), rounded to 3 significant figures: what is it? 0.560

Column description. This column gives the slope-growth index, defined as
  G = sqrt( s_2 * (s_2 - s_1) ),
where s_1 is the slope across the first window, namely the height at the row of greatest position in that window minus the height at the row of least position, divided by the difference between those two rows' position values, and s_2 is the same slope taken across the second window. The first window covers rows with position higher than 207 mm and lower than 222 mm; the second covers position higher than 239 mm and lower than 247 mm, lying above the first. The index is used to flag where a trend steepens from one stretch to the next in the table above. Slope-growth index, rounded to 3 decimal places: 0.035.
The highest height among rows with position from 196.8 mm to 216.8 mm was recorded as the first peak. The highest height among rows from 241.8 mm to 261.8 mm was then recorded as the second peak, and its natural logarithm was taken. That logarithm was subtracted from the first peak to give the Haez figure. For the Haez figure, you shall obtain 1.59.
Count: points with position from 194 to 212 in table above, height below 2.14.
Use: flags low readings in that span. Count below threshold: 0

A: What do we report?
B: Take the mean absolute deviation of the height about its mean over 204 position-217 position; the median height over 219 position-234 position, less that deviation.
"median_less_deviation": 1.64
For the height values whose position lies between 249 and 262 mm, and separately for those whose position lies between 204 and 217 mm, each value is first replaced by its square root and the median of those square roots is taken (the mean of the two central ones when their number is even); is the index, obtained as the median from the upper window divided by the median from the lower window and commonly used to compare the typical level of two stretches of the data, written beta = 0.95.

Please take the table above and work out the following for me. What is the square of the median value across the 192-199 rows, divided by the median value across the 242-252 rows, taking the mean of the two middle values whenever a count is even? 2.3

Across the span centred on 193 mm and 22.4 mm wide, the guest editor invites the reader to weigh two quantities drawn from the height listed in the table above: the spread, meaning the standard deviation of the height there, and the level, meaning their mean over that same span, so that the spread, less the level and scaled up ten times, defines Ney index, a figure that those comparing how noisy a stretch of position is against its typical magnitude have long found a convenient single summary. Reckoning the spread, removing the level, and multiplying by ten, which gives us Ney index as -21.7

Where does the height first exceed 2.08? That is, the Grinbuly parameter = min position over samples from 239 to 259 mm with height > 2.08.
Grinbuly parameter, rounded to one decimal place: 248.0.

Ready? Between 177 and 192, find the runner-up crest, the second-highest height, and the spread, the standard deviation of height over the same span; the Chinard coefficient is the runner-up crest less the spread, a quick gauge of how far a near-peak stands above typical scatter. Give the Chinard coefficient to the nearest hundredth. 2.17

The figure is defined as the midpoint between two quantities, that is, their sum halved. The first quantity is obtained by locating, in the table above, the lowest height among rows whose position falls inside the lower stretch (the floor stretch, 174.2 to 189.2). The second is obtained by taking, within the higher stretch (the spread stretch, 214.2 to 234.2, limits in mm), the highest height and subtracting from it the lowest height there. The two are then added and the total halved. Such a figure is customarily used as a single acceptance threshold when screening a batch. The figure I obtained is 1.38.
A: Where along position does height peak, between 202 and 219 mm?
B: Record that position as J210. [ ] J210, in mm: 210.5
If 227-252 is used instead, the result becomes 248.0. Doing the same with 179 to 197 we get 188.0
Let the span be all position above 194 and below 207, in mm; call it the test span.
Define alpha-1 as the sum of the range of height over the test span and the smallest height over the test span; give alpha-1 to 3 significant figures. 2.33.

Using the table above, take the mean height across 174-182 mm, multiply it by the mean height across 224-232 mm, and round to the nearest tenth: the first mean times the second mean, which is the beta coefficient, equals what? 3.6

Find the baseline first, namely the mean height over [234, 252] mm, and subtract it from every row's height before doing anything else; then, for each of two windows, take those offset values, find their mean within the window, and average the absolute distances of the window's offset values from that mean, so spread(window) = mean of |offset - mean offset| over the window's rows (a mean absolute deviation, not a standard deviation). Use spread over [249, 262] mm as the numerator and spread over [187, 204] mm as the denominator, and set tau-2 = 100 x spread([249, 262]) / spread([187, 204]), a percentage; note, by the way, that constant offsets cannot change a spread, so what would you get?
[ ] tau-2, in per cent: 67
